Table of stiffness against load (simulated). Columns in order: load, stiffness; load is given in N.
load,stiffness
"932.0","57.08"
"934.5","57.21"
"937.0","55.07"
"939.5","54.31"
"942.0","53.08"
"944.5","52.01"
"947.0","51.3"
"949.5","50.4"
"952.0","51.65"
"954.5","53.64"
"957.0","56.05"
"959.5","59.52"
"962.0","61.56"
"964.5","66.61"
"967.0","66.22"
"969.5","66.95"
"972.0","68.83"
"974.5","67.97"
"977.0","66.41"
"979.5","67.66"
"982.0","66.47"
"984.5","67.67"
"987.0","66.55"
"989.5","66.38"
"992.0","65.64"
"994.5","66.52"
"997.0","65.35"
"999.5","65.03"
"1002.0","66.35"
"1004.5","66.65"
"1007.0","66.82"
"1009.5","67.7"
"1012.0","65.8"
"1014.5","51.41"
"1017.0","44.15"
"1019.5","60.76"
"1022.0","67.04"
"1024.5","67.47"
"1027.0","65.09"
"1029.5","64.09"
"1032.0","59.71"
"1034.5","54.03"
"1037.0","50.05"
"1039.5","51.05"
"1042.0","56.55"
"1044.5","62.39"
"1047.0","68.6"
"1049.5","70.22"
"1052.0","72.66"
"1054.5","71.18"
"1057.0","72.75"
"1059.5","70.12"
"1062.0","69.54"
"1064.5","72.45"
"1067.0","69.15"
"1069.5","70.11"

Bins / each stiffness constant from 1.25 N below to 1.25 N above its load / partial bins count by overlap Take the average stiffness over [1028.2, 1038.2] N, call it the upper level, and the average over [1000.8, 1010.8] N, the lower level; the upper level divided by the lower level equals 0.85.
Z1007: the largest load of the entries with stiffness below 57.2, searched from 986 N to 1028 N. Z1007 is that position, 1017.0 N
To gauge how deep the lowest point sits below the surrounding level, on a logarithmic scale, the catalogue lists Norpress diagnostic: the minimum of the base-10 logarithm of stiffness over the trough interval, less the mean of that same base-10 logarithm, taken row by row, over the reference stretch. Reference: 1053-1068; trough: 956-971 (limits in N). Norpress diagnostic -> -0.10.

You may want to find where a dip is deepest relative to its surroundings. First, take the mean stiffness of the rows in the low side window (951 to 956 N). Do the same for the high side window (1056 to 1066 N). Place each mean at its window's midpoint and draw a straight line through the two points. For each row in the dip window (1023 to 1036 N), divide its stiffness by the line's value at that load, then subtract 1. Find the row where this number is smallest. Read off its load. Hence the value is 1034.5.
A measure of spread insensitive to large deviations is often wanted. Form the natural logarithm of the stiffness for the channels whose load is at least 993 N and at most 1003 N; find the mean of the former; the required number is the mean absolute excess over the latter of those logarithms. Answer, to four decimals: 0.0095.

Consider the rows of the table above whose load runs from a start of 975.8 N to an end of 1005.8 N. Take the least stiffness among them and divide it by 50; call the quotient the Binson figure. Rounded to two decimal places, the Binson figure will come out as 1.30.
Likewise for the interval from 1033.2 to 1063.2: 1.00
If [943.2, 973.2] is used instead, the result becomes 1.01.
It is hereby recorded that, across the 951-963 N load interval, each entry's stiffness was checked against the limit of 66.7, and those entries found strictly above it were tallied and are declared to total 0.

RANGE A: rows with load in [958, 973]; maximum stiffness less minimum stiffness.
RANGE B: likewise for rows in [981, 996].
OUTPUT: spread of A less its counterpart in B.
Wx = 7.3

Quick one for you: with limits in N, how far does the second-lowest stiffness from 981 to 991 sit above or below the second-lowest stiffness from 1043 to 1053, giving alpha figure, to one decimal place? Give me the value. -2.1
